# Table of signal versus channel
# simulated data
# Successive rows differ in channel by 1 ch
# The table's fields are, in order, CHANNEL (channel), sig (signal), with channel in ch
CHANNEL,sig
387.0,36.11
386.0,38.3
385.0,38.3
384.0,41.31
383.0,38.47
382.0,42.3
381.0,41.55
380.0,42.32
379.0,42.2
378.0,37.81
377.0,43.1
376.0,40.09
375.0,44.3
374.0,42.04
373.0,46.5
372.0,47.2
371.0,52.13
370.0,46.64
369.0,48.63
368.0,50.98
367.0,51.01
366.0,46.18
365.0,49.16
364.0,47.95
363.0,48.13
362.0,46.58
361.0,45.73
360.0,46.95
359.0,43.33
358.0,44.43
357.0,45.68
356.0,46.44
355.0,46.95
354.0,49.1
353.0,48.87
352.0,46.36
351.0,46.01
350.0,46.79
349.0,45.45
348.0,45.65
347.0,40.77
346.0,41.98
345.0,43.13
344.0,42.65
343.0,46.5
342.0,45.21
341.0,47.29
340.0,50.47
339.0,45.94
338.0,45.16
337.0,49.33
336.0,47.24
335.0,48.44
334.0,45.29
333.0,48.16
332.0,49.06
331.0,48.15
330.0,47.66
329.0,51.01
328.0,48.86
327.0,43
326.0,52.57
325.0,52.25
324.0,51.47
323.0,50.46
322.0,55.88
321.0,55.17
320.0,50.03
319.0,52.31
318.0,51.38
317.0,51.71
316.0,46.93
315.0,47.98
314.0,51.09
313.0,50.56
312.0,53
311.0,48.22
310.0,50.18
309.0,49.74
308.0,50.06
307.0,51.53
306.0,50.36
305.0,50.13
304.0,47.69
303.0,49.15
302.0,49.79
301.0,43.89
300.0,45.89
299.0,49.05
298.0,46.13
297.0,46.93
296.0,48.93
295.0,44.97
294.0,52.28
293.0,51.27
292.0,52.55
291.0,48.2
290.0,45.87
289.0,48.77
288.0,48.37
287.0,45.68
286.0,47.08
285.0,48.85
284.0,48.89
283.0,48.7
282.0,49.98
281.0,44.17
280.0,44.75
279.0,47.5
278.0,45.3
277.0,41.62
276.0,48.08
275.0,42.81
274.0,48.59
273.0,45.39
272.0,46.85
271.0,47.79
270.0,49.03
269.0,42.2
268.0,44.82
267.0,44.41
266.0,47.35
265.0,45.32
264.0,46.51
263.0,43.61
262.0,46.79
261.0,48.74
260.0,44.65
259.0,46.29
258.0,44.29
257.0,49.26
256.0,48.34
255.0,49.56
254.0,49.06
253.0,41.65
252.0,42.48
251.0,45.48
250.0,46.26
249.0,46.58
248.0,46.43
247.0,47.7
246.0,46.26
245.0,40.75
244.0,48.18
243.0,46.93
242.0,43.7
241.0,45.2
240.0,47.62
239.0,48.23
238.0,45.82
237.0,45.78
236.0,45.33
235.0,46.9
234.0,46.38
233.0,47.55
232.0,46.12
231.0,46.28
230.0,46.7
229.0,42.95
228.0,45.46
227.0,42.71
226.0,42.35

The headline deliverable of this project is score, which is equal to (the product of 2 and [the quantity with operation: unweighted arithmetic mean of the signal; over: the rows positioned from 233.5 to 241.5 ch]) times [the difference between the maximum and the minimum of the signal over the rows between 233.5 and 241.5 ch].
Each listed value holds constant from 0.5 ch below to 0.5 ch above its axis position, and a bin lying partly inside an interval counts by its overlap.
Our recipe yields 281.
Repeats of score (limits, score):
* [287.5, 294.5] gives 663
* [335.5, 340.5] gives 506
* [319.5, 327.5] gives 1323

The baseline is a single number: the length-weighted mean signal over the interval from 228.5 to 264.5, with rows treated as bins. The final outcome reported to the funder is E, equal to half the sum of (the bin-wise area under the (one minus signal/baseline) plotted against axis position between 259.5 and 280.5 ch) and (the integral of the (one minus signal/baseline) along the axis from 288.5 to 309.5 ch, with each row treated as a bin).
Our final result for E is -0.5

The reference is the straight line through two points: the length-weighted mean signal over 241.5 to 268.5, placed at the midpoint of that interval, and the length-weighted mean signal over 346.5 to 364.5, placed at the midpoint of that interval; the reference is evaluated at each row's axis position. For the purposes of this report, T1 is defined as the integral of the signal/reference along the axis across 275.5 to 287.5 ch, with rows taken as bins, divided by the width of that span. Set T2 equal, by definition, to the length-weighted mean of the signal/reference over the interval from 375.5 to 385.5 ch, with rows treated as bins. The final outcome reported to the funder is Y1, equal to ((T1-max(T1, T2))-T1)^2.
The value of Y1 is 1.03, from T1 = 1.015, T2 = 0.88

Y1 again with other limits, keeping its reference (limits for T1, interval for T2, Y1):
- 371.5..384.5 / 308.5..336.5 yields 1.17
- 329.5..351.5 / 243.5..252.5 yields 1.00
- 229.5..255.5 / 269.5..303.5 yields 1.06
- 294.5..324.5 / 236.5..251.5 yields 1.16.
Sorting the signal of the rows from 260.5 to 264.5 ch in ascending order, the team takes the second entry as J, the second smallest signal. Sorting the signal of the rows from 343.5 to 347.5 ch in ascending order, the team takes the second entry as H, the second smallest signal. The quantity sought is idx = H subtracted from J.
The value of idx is 5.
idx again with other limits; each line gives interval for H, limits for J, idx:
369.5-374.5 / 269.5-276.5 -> -1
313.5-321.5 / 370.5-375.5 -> -4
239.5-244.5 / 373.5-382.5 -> -5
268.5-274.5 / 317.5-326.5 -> 5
